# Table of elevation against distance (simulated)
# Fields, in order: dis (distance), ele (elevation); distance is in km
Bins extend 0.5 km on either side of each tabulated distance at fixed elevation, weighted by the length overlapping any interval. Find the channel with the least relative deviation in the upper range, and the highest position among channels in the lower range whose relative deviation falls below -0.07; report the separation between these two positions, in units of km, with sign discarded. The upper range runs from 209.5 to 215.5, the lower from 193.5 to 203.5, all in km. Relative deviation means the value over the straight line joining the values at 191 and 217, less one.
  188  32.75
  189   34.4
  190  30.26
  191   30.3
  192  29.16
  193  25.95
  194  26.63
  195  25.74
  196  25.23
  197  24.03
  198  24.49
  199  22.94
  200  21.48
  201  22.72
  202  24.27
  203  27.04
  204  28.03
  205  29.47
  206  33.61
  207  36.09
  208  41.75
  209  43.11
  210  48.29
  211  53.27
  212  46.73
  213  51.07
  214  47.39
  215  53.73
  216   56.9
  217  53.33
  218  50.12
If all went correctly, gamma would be 11 km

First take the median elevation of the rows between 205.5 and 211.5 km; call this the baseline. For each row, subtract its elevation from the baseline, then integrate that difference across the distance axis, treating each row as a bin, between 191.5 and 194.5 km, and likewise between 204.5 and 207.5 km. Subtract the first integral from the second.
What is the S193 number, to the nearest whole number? -17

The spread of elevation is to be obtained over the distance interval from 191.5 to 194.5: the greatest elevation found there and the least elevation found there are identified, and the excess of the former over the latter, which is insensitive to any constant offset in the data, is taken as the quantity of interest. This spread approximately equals 3.2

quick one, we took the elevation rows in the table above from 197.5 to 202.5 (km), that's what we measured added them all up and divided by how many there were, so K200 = 23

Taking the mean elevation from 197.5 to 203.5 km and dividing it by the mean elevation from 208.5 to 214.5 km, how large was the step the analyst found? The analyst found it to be 0.49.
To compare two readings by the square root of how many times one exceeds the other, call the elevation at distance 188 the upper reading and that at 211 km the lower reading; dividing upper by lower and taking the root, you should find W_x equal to 0.78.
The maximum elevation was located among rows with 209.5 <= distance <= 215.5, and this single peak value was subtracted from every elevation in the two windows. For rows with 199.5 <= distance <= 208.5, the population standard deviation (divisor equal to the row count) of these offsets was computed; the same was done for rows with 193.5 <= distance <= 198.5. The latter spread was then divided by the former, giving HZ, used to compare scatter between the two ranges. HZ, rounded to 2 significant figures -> 0.15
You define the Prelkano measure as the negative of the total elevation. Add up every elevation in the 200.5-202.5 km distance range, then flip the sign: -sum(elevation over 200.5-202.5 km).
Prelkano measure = -47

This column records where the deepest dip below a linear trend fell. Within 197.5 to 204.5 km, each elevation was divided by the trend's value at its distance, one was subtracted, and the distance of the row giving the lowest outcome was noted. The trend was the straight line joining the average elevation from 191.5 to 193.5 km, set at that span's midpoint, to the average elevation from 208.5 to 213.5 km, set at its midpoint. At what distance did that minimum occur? 200 km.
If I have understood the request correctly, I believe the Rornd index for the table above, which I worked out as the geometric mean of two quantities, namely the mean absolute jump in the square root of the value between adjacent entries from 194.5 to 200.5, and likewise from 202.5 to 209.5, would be 0.156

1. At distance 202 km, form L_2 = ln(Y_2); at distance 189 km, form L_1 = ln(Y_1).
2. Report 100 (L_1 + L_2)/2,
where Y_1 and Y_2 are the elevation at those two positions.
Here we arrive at 336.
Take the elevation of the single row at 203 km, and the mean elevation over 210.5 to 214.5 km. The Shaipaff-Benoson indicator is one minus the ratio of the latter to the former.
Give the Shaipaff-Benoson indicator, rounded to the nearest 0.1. -0.8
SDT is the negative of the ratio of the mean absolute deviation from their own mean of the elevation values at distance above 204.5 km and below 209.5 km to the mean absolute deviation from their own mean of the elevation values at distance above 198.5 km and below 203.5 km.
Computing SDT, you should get -2.9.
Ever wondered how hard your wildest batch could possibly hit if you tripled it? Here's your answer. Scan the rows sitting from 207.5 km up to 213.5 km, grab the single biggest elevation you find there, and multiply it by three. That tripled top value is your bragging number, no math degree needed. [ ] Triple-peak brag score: 160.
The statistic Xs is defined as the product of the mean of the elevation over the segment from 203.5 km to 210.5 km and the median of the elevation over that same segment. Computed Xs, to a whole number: 1342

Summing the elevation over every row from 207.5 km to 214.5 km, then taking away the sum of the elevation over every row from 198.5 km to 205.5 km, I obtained 156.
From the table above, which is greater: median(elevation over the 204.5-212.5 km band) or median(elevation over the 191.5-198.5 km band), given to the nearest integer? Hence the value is 42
